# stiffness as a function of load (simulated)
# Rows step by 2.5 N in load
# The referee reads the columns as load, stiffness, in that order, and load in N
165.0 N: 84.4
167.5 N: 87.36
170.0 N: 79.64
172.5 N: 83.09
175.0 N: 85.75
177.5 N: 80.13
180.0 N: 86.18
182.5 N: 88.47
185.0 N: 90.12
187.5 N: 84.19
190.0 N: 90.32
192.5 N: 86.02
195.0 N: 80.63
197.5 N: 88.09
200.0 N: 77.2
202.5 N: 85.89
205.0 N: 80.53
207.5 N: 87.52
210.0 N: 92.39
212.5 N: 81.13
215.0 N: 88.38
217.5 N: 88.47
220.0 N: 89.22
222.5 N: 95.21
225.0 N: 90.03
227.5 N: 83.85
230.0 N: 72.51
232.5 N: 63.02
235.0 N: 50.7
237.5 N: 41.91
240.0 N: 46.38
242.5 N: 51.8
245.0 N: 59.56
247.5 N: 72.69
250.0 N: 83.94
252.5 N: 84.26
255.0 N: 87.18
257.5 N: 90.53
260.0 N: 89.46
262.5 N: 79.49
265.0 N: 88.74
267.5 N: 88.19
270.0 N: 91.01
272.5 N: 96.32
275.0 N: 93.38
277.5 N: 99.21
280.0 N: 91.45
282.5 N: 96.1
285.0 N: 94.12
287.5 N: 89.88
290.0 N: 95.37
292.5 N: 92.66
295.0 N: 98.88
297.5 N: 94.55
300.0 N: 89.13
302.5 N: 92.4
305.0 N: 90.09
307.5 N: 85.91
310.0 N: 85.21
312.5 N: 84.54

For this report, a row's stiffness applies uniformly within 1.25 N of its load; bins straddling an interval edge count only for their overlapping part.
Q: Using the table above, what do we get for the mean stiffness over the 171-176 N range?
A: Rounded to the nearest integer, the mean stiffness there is 84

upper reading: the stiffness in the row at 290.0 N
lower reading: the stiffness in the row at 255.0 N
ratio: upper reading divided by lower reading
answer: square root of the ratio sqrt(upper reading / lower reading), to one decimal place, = 1.0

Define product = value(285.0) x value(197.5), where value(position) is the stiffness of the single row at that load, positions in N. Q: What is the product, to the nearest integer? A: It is 8291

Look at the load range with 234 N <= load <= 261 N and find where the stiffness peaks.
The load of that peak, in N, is 257.5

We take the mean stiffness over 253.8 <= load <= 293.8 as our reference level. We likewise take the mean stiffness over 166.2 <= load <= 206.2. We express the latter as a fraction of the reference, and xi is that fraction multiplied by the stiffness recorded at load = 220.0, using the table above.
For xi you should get 82.5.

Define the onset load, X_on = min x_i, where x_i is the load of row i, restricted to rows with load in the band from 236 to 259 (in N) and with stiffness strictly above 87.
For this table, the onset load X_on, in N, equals 255.0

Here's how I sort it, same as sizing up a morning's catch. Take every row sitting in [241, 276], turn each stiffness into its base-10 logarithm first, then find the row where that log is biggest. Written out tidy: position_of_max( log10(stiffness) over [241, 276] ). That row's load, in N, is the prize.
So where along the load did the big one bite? 272.5 N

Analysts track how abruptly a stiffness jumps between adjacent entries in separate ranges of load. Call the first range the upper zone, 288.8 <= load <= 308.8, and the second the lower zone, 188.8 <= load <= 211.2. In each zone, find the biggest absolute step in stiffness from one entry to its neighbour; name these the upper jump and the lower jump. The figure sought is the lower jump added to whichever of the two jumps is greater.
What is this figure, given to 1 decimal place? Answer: 21.8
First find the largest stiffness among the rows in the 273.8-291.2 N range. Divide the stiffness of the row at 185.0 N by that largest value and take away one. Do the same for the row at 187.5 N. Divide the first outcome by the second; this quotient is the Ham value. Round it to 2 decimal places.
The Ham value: 0.61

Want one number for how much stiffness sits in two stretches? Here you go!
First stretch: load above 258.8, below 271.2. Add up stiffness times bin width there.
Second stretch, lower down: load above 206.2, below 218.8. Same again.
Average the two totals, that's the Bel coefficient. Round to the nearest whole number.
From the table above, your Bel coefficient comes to 1093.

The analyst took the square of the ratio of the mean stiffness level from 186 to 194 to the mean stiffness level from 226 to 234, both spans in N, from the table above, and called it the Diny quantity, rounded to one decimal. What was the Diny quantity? 1.4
